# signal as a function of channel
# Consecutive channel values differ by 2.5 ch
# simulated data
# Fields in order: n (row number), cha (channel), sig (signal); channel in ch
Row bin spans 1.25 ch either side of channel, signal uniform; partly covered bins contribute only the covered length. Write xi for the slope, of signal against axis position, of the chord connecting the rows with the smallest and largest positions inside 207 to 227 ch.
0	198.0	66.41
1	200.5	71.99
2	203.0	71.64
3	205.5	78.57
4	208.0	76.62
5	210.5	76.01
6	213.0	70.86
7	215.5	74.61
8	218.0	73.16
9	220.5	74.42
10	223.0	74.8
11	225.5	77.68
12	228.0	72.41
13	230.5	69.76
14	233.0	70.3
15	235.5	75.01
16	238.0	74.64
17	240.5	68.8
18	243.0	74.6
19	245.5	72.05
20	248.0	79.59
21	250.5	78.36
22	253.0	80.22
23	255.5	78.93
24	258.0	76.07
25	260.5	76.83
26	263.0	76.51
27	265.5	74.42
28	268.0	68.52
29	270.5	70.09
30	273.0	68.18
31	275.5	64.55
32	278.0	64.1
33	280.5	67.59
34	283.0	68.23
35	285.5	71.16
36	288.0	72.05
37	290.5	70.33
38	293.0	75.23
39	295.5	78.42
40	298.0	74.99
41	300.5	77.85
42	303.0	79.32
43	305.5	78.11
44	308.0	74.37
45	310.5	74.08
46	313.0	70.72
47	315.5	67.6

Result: 0.06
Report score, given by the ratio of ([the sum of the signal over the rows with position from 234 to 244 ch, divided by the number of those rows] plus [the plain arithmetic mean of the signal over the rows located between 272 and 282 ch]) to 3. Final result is 46.5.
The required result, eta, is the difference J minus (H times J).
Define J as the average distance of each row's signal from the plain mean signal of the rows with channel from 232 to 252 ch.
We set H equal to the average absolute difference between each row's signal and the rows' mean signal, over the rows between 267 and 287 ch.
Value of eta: -2.2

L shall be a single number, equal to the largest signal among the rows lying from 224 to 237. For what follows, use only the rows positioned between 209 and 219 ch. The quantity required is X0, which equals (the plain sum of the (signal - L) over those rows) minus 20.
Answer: -36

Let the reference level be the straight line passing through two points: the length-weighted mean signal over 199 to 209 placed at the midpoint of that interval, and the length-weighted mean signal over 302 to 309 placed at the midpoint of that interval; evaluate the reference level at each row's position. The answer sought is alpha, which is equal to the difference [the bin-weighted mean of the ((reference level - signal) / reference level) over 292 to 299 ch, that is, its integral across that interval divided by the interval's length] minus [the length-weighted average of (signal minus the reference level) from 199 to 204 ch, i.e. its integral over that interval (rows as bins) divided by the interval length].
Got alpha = 3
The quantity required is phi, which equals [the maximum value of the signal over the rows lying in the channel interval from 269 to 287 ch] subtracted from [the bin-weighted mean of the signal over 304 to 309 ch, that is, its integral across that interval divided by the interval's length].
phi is 5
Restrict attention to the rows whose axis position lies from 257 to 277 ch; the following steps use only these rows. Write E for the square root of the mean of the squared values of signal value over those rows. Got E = 72.0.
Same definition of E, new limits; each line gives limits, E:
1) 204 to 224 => 74.9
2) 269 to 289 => 68.3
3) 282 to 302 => 73.6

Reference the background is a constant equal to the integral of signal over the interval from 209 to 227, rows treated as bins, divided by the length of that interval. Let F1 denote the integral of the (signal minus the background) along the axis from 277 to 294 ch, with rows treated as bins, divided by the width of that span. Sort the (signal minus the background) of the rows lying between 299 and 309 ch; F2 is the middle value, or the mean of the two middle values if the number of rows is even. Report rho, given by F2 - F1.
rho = 8.2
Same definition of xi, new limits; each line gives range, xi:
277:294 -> 0.74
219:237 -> 0.04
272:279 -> -0.82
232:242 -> -0.20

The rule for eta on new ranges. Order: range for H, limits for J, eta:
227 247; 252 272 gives -3.0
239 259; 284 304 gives -6.2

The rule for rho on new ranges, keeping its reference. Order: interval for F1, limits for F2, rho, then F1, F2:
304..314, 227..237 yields -3.2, 0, -3.15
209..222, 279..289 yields -4.2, -1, -4.81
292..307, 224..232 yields -4.9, 3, -2.10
